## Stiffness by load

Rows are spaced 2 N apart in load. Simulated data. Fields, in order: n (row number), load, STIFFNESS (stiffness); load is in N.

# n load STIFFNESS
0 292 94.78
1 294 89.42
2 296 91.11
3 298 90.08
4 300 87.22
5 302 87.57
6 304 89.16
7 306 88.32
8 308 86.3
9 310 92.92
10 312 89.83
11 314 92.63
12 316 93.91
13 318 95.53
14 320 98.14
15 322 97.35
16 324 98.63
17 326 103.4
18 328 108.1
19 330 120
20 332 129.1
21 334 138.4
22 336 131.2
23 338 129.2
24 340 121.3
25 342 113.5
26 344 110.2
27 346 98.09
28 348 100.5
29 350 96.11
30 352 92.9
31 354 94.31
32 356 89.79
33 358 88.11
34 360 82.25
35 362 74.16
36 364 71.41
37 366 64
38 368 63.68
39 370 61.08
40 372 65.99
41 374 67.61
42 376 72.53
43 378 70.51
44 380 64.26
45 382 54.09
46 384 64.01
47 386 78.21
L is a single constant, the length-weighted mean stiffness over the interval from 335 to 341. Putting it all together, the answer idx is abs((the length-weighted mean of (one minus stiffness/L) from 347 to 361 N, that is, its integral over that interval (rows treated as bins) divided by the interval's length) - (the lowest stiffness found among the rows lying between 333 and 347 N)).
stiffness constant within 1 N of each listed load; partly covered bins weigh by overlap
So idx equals 98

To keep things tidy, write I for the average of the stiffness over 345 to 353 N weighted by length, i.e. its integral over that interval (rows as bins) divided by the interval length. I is 97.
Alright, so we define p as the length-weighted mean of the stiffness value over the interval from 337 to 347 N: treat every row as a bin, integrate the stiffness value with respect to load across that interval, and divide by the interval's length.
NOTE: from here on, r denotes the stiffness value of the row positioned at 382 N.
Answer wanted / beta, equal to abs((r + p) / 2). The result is 84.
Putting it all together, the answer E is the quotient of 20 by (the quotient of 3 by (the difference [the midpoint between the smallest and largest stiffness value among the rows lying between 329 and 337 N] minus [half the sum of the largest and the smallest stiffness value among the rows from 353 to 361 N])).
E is 273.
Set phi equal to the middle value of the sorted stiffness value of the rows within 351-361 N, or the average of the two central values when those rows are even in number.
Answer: 90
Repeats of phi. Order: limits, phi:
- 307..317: 93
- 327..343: 125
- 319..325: 98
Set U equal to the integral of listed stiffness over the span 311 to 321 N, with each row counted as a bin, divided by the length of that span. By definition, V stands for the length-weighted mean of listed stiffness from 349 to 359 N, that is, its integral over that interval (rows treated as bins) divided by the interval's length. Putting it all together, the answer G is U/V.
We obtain 1.0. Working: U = 94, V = 92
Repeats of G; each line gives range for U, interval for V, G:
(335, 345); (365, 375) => 1.9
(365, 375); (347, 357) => 0.7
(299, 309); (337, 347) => 0.8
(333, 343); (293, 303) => 1.4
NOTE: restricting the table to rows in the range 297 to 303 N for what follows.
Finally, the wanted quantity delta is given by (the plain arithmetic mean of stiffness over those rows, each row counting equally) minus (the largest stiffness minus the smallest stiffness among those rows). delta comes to 85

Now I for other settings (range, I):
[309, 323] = 94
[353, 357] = 92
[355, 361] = 87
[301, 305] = 88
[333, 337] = 135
